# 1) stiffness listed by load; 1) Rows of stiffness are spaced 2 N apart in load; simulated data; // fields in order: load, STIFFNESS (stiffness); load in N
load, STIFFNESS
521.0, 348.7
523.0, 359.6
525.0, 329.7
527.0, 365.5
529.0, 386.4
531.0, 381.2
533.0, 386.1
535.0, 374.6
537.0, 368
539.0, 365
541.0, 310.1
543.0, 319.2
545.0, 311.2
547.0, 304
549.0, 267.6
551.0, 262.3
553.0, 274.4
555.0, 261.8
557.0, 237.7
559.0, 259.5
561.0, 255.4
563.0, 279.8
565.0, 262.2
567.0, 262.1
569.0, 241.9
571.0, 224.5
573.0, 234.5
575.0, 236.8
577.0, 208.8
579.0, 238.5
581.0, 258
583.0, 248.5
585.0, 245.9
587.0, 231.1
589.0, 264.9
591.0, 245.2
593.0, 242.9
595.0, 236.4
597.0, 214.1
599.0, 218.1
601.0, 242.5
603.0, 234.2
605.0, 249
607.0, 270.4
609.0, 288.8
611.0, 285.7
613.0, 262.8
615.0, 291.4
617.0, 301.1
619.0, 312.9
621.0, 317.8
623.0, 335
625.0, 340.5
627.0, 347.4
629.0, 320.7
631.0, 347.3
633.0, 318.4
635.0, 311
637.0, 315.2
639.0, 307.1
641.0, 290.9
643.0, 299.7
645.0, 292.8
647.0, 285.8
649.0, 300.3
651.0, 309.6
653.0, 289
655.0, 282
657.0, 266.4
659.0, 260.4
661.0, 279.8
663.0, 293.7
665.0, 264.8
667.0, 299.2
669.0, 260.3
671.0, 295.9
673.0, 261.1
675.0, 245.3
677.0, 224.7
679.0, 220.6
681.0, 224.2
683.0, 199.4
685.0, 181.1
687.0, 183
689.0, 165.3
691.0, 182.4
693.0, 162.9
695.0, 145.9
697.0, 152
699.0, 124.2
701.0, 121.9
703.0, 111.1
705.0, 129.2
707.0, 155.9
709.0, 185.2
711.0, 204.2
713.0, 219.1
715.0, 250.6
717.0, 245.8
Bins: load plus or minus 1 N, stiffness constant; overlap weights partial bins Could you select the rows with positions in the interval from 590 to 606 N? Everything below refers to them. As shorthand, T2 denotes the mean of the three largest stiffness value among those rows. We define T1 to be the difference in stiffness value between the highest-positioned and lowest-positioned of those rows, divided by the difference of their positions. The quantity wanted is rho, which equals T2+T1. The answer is 246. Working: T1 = 0.3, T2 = 246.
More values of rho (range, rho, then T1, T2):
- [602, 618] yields 299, 4.8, 294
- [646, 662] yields 299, -0.4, 300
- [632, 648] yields 313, -2.3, 315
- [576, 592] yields 260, 2.6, 257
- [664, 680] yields 283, -3.2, 287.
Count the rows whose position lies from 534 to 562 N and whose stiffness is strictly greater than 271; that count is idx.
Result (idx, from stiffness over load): 8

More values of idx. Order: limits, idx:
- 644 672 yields 10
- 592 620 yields 5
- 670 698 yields 1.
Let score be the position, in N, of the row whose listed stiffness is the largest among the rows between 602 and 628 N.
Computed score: 627.0 N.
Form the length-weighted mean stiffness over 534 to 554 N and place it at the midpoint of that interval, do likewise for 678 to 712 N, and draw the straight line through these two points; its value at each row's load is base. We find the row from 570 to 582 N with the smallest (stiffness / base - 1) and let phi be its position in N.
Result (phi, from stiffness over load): 577.0 N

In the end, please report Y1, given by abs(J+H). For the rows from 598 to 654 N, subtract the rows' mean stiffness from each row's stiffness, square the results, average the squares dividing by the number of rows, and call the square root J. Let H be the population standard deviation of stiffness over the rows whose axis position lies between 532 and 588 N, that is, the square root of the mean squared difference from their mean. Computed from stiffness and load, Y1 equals 80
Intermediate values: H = 48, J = 32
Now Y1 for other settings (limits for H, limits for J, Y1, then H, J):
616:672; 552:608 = 41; 24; 18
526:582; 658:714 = 111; 55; 56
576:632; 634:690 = 84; 41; 42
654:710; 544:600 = 82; 59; 24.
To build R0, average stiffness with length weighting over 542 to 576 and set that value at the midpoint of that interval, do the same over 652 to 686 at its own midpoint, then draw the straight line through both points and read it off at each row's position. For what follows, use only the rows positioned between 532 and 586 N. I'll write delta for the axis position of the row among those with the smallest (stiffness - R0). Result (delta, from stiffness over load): 577.0 N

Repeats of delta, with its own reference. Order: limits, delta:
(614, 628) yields 615.0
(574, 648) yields 577.0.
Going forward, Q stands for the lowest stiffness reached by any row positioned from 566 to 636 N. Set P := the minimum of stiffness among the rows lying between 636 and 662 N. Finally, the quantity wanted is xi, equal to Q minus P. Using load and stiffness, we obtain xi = -52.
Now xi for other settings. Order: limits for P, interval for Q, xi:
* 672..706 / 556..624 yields 98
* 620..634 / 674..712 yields -207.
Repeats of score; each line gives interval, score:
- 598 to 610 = 609.0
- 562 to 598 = 563.0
